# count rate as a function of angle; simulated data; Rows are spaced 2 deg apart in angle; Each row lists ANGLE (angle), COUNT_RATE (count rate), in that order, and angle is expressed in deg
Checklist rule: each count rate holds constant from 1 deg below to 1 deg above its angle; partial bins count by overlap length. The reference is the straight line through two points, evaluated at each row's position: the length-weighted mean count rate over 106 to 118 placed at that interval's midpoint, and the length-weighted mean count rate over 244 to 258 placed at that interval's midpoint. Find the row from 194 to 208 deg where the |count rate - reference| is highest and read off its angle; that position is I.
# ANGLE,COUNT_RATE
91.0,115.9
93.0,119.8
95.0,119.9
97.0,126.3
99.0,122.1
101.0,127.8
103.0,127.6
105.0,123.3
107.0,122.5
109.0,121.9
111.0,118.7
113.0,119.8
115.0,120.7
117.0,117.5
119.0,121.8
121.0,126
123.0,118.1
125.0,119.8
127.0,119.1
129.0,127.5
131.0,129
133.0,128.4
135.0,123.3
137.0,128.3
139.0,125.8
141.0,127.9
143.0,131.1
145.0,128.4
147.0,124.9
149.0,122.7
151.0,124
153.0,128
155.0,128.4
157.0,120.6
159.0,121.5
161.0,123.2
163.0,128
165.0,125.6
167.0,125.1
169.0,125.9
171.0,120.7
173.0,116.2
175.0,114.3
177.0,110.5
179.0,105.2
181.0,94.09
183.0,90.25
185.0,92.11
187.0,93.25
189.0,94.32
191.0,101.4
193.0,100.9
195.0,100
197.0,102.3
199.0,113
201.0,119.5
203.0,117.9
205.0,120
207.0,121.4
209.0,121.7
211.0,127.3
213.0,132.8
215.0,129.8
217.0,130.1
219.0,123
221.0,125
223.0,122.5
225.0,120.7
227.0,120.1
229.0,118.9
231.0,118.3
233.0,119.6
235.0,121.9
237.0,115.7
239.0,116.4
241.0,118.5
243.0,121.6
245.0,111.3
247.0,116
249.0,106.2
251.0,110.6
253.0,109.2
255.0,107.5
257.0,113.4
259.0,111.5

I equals 195.0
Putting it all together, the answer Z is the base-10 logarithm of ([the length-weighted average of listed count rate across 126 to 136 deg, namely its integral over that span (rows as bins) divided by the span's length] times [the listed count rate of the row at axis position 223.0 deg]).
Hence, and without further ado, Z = 4.187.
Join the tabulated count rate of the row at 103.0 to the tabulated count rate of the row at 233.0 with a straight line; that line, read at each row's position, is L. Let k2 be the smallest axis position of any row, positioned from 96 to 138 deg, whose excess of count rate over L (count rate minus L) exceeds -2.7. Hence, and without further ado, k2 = 97.0 deg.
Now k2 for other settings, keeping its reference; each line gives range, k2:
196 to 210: 201.0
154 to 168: 155.0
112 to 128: 121.0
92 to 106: 97.0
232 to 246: 233.0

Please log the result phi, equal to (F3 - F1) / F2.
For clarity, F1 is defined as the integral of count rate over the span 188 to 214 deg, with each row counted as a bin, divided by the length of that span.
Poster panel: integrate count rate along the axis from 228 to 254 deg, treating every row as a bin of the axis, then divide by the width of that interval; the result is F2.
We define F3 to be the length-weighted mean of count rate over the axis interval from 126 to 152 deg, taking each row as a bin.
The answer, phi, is 0.11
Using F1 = 113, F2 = 116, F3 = 126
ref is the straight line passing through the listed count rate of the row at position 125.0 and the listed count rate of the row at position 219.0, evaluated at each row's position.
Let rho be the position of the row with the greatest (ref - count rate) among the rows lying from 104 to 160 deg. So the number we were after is 117.0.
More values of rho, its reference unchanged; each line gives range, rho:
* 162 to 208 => 183.0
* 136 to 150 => 149.0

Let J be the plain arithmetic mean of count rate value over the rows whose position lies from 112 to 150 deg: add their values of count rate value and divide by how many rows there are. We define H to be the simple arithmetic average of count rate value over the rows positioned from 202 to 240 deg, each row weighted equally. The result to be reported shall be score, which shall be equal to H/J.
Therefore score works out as 0.984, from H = 122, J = 124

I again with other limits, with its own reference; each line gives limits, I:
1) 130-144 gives 143.0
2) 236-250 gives 243.0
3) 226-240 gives 235.0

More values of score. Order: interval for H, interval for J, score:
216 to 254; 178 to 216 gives 1.081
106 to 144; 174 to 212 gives 1.151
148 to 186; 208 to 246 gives 0.957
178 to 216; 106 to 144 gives 0.885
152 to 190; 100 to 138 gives 0.921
